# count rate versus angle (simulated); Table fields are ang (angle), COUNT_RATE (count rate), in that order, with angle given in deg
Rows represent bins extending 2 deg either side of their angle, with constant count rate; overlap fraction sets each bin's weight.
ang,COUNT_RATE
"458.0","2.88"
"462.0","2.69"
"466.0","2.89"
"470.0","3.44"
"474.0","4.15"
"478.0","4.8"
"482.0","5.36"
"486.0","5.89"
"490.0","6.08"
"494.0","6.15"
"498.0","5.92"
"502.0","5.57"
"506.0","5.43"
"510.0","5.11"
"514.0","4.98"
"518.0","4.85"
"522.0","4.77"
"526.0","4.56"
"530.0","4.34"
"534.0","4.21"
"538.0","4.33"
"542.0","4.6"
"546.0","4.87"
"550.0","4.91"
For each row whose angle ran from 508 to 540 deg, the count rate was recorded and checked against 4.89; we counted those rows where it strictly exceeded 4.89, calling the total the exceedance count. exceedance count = 2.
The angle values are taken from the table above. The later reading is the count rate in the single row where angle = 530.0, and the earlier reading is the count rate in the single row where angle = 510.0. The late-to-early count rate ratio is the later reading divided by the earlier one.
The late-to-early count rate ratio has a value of 0.85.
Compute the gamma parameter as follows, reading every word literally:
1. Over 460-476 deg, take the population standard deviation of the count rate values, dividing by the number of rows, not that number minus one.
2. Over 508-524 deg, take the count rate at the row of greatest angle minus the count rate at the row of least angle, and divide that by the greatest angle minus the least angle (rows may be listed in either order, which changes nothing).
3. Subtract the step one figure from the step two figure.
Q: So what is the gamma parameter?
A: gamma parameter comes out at -0.59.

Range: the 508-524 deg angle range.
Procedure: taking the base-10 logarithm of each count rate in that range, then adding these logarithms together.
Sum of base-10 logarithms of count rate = 2.77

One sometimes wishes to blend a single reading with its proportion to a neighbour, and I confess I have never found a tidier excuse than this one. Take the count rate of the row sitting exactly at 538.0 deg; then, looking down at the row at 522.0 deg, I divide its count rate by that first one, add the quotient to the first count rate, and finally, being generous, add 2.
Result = 7.4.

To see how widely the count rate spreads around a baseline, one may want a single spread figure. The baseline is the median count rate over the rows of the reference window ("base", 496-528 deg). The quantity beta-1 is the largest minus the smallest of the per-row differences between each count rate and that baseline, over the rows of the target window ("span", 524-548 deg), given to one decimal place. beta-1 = 0.7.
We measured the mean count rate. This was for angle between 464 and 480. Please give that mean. 3.8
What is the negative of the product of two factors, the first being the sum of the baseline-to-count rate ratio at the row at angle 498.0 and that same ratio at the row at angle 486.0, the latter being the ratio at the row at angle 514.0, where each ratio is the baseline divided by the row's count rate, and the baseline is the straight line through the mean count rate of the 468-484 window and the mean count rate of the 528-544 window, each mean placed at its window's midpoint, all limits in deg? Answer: -1.32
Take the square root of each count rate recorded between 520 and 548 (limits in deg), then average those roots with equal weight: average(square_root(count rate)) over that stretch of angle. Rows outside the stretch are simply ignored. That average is 2.13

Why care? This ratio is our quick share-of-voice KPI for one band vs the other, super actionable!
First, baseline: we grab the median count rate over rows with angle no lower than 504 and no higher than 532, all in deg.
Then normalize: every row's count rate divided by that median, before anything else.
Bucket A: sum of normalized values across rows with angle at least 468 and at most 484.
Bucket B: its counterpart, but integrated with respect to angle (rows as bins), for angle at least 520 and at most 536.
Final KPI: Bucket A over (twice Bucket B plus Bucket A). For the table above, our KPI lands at 0.110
